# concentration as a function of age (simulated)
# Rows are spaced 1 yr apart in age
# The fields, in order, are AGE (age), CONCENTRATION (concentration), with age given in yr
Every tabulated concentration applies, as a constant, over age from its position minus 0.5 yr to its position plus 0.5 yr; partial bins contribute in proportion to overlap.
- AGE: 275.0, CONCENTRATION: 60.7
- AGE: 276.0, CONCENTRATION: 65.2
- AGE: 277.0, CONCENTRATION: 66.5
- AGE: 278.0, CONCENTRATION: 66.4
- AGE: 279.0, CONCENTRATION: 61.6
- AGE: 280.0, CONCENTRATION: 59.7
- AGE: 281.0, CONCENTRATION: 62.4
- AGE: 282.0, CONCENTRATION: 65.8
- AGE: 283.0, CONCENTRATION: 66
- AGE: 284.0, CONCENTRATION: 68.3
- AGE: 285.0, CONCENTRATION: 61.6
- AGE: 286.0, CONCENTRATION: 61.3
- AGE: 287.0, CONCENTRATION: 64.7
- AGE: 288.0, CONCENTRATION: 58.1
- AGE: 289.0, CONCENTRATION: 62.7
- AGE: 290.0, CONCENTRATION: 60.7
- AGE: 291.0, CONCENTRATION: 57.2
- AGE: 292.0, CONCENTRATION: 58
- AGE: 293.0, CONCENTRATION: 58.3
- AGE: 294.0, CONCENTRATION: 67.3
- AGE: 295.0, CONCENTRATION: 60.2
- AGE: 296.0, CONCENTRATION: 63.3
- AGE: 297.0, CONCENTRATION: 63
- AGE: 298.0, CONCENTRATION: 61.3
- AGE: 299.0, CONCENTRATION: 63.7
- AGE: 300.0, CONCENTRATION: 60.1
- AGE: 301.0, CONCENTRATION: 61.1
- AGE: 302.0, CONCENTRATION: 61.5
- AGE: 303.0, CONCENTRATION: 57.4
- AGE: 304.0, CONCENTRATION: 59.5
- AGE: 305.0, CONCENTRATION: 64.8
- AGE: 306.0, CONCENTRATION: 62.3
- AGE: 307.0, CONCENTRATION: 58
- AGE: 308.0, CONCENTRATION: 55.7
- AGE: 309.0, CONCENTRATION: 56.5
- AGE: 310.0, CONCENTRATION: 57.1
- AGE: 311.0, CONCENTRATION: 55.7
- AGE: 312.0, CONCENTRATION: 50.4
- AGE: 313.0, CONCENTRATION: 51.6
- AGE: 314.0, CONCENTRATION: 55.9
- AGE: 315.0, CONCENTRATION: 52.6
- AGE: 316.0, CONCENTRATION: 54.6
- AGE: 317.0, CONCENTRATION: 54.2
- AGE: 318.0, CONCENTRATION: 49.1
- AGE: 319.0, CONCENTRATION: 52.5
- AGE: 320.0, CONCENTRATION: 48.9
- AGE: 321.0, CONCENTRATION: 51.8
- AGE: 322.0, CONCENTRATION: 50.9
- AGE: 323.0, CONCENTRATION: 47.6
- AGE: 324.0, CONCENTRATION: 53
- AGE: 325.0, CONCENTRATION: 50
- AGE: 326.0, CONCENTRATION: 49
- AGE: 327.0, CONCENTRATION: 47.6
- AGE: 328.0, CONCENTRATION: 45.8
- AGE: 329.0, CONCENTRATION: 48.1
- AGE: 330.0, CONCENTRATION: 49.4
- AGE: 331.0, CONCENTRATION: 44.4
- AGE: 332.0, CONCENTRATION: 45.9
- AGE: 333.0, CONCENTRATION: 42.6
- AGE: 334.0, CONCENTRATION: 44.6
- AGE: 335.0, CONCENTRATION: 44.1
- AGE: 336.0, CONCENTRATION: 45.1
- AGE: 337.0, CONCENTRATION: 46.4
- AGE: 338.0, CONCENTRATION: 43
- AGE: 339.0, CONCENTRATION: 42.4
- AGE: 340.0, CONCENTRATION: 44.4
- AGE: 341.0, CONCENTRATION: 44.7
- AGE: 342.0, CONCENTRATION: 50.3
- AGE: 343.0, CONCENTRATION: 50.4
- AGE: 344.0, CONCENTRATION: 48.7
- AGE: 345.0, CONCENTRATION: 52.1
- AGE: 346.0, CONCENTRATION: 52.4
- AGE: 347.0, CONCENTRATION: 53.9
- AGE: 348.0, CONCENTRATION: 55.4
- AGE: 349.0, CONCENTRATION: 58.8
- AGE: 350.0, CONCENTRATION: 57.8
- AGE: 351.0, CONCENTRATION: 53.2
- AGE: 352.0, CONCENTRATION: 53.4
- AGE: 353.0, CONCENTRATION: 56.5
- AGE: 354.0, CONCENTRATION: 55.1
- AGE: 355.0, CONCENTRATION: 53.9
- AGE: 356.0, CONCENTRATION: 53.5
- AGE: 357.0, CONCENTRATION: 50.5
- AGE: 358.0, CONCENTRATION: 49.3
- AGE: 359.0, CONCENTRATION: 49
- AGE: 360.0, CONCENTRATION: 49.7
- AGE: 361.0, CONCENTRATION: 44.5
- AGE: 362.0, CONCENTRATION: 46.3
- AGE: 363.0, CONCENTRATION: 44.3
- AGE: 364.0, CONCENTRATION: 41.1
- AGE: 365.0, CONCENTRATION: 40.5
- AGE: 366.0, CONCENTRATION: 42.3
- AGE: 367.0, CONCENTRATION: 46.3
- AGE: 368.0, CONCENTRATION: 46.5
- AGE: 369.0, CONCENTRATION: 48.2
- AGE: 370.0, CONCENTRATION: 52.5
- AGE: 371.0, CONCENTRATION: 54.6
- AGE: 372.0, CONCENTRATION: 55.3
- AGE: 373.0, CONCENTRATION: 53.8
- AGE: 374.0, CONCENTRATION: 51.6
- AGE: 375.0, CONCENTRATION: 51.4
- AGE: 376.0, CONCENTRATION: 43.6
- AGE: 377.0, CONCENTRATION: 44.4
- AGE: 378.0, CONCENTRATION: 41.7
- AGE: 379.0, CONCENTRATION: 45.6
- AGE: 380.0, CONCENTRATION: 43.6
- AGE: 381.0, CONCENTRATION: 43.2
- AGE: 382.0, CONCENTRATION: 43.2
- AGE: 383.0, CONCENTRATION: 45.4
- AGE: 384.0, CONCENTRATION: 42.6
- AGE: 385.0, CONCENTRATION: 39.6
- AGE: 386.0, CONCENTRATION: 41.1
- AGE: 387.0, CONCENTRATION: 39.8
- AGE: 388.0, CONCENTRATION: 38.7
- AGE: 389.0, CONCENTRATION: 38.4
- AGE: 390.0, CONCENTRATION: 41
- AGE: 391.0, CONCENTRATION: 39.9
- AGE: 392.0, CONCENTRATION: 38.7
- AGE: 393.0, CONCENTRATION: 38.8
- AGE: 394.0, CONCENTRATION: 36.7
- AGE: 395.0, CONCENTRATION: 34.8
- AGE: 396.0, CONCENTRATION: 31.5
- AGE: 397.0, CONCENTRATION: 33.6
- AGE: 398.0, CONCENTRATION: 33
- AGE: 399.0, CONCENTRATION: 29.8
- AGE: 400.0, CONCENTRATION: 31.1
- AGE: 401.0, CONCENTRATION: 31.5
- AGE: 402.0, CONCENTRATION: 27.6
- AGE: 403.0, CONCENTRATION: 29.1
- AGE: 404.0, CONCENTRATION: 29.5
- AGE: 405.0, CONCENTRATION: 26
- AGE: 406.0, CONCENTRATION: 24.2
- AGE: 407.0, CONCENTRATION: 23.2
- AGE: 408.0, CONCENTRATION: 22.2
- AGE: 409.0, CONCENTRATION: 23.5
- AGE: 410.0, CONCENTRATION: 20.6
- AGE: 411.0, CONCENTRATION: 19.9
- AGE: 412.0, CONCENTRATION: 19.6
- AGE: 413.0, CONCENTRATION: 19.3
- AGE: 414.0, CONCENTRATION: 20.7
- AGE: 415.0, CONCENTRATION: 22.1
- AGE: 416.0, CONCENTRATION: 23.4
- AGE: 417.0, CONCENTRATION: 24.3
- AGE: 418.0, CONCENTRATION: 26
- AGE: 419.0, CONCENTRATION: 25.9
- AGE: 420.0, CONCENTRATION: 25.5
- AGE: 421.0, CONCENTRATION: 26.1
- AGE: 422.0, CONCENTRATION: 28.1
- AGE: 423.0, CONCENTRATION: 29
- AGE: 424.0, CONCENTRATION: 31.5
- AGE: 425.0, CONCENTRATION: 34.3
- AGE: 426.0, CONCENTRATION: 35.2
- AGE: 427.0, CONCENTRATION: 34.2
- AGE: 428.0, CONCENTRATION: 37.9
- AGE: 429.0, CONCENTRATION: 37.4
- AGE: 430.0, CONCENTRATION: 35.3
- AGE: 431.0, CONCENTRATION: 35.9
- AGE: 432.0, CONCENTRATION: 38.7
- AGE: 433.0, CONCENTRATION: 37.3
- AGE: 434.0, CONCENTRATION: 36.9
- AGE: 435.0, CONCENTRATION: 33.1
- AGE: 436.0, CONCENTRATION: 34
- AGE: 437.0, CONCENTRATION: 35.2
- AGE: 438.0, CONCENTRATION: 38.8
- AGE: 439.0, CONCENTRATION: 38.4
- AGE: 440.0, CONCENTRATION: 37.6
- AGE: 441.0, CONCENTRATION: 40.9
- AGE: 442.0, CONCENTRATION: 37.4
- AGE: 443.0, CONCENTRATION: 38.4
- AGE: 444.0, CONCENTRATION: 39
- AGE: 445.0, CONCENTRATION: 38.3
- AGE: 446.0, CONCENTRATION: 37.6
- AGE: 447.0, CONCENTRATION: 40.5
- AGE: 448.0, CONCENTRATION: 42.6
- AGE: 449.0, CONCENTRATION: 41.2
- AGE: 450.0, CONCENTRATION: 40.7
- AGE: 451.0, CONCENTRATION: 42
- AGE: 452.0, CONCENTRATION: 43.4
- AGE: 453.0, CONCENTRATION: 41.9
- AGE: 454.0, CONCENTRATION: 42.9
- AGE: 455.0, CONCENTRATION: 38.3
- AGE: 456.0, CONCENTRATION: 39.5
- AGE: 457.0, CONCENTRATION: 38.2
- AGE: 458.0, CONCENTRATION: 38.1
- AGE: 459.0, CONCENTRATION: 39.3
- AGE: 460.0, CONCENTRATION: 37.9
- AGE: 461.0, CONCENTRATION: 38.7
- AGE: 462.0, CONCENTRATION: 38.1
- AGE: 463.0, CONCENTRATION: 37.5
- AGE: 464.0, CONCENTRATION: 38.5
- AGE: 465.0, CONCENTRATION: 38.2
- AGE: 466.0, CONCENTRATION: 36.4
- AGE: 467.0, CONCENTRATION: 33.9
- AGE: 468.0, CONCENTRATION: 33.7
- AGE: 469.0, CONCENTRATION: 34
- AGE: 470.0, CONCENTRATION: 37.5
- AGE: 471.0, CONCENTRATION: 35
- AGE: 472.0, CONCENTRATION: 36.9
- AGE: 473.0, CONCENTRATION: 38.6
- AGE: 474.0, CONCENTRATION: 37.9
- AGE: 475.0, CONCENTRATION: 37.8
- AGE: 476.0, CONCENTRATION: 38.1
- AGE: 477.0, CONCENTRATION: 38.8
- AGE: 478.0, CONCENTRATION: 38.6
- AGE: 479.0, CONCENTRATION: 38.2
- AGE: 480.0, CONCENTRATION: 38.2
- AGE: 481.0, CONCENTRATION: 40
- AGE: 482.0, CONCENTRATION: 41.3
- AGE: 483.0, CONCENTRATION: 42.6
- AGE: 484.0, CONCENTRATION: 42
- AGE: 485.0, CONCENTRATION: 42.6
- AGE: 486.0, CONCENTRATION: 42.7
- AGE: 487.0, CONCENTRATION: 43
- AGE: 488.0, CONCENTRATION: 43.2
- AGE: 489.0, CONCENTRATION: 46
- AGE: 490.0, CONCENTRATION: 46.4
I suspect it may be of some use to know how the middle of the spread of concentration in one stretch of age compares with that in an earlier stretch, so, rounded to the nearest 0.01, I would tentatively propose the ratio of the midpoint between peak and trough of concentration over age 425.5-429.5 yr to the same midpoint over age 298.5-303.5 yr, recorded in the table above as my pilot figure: 0.60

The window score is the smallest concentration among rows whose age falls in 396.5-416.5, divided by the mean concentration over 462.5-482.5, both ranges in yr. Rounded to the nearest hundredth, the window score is 0.52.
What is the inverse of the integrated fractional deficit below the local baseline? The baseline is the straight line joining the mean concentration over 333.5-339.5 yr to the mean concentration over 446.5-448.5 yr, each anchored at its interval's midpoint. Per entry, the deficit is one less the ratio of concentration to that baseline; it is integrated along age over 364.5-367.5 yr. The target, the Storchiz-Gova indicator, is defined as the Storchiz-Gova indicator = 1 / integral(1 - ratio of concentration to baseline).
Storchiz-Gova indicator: 28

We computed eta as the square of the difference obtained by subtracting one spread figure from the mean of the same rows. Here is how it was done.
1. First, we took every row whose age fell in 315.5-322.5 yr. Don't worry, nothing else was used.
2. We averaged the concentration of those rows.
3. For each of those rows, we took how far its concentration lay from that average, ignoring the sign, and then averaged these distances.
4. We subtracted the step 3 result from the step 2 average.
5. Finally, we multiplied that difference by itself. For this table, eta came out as 2493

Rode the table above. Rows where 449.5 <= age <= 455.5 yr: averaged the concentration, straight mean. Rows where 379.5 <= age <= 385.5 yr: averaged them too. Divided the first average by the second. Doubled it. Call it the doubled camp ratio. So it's 1.93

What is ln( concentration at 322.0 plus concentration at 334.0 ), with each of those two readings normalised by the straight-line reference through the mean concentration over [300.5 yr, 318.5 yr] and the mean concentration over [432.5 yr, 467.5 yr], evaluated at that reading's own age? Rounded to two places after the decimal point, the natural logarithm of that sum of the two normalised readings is 0.57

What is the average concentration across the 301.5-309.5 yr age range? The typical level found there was 59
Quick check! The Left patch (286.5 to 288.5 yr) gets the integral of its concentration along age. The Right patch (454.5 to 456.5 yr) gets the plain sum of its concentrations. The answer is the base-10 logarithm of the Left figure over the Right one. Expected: 0.20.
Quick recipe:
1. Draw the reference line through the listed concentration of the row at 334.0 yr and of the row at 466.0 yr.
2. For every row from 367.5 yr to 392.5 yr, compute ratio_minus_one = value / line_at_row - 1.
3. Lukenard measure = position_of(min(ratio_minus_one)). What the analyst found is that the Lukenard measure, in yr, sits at 389.0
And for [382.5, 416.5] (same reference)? 413.0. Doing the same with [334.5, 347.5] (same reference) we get 339.0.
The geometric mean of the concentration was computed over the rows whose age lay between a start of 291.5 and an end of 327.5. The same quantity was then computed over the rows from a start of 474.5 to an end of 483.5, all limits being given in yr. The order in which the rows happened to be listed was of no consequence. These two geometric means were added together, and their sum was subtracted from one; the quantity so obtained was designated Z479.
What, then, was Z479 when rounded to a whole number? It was -94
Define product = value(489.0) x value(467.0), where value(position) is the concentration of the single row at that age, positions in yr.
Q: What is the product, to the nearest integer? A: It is 1559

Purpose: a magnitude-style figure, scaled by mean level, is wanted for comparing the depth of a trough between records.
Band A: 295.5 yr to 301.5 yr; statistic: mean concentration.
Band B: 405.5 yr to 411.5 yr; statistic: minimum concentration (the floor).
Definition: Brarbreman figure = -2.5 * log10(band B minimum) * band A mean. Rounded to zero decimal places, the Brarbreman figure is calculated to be -202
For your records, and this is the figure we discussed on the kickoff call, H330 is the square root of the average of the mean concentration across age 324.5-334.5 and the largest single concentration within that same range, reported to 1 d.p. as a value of 7.0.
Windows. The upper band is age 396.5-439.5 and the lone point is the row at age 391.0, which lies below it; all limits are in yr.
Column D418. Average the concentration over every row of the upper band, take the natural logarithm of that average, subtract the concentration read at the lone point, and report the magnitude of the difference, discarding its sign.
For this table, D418 37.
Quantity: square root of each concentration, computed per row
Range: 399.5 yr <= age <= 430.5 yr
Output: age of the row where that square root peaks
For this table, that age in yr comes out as 428.0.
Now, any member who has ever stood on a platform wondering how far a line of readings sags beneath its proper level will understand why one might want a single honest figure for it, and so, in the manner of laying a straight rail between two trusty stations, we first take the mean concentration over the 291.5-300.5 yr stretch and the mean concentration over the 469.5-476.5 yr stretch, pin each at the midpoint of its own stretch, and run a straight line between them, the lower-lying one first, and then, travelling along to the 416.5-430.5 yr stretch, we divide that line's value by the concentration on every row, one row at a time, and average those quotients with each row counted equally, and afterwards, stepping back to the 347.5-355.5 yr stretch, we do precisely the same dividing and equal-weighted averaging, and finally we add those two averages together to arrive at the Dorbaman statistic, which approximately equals 2.4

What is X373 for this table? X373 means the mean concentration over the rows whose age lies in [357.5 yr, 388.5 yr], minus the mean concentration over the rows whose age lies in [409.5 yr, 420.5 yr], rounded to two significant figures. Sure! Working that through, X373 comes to 23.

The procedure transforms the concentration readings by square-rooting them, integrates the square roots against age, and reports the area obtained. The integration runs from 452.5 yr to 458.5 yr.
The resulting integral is 38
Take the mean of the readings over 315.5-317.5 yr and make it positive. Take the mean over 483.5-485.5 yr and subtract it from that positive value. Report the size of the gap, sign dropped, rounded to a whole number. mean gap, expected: 12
